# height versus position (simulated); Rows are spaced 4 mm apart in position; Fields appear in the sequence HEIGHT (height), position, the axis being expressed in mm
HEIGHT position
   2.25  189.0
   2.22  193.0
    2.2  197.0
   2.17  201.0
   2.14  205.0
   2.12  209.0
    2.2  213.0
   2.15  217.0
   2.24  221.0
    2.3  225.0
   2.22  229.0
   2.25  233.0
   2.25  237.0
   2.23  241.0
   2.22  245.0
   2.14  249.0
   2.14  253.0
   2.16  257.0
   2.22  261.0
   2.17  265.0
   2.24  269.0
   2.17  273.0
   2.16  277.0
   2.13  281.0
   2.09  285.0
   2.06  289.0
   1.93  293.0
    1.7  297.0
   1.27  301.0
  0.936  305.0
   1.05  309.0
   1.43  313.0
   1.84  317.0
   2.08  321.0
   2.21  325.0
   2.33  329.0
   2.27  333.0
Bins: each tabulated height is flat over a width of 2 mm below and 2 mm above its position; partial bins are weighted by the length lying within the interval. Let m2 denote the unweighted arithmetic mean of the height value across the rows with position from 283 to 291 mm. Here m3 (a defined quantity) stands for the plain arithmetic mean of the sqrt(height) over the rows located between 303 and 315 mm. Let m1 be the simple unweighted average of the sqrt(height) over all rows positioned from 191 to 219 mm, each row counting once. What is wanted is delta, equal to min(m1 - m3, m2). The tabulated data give 0.4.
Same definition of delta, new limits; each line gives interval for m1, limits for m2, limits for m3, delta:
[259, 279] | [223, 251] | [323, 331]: 0.0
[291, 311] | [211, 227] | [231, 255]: -0.3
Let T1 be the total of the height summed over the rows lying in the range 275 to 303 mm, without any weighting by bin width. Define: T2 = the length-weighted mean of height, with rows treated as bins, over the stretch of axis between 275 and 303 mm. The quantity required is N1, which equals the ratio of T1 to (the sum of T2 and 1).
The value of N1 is 4.6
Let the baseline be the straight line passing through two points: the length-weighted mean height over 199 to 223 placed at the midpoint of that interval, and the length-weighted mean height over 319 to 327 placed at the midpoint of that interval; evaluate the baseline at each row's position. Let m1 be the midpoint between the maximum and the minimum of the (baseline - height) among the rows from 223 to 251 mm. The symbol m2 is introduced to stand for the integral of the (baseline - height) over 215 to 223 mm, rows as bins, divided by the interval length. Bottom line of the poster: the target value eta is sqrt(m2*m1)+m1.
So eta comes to -0.02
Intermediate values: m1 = -0.06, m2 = -0.03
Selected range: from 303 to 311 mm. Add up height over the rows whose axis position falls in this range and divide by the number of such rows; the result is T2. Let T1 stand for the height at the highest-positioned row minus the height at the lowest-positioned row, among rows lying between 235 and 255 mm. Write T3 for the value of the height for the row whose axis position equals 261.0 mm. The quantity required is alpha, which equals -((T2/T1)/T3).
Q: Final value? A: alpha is 4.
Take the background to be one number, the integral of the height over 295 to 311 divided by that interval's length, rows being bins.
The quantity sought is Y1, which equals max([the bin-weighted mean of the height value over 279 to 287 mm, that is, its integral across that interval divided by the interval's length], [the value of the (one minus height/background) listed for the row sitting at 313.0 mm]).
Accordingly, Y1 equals 2.11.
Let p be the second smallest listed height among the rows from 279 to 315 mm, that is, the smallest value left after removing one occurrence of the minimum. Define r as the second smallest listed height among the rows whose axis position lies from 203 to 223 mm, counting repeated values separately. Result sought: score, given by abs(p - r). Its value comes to 1.1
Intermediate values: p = 1.05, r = 2.14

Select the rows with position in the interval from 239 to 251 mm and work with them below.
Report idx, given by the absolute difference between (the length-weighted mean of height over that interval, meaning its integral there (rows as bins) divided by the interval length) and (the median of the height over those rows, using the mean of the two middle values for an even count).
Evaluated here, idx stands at 0.023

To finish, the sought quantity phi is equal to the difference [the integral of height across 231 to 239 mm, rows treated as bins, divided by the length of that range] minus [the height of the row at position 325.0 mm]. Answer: 0.04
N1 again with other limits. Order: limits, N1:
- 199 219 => 3.4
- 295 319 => 3.5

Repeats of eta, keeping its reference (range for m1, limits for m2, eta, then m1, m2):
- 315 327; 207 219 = 0.16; 0.12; 0.01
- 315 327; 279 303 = 0.31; 0.12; 0.29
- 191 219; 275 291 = 0.01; 0.00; 0.04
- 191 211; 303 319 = 0.05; 0.00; 0.83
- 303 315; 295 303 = 1.77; 0.97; 0.67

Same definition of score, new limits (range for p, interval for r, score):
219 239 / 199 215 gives 0.1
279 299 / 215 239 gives 0.3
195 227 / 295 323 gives 1.1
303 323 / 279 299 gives 0.9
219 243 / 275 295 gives 0.2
